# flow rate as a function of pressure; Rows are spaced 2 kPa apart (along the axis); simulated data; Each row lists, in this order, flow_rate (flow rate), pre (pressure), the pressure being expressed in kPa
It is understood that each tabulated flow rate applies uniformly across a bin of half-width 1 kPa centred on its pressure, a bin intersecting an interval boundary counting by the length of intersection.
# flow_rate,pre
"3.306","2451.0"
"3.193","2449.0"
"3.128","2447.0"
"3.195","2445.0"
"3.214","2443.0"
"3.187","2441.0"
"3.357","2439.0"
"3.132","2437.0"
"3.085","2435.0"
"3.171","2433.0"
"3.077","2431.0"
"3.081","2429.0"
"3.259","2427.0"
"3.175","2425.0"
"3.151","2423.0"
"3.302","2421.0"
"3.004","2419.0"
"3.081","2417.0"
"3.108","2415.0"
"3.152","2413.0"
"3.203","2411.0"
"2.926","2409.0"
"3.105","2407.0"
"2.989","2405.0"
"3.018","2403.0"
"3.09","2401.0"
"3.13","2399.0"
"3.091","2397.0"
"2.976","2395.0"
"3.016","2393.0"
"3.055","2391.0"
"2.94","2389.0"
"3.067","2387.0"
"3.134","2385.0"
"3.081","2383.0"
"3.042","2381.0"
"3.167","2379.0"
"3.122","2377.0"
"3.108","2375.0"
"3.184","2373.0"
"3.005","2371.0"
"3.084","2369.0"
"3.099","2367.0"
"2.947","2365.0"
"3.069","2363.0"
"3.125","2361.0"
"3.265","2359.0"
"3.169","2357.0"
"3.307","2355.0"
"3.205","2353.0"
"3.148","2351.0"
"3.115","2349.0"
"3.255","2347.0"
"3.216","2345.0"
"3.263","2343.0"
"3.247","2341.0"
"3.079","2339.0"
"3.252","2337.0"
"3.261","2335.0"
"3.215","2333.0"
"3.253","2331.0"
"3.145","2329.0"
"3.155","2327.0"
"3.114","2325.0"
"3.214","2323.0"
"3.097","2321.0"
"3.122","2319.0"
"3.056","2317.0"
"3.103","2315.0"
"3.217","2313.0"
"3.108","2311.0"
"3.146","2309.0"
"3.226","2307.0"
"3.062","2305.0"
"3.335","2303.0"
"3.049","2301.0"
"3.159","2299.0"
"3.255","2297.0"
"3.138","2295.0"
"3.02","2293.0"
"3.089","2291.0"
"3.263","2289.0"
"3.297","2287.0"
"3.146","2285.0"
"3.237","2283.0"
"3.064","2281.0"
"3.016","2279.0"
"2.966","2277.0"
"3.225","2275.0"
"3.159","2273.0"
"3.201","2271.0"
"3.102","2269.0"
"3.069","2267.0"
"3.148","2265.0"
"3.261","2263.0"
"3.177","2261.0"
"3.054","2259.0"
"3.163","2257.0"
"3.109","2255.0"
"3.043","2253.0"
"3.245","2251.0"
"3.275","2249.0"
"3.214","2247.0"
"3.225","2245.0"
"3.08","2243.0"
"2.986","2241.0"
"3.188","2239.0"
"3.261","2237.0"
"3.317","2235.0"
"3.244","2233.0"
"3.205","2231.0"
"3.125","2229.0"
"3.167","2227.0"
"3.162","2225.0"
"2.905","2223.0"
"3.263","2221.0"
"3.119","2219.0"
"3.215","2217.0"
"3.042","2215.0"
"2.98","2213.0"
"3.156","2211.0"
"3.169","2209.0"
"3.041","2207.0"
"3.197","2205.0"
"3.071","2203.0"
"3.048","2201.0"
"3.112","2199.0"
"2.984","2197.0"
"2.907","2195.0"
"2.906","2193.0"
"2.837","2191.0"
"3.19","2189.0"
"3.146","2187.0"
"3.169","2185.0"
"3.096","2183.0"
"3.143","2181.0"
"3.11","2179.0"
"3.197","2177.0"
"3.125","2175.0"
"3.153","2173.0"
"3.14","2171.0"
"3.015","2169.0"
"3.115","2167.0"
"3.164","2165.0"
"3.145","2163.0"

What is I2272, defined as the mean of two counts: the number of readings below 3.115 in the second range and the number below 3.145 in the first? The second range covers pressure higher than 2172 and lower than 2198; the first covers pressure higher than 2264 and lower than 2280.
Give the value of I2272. 5.0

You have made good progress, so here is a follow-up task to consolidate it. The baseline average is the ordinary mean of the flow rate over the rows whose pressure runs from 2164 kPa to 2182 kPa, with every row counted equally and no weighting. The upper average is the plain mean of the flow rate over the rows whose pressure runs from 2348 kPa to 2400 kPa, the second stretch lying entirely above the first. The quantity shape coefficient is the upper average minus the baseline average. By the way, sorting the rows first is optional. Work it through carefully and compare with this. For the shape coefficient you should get -0.027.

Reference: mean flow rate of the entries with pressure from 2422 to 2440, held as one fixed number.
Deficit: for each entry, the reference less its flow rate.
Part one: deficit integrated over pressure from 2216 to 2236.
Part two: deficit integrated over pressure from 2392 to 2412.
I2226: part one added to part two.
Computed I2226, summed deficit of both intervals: 2.1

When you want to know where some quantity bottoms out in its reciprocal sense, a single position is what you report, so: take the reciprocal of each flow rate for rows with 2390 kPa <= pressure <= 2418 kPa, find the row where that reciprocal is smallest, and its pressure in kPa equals 2411.0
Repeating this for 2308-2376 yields 2355.0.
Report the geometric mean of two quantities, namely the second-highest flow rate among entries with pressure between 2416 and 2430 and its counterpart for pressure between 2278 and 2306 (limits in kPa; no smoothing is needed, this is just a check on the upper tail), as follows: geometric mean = 3.28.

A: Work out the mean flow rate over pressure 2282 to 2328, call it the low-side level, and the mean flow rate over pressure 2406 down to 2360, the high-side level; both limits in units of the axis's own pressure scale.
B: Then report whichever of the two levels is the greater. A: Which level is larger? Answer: 3.16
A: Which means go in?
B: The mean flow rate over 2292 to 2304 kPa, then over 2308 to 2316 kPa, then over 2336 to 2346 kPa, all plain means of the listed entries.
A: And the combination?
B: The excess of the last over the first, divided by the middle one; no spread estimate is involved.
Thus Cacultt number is 0.02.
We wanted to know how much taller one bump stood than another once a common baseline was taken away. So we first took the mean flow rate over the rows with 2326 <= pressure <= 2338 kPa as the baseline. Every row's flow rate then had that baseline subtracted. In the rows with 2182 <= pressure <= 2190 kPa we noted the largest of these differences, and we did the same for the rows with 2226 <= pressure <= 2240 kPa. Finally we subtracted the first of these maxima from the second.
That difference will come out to 0.13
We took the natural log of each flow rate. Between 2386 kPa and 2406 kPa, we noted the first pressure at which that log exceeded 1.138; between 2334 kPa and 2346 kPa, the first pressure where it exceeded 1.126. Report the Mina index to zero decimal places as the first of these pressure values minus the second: 64 kPa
